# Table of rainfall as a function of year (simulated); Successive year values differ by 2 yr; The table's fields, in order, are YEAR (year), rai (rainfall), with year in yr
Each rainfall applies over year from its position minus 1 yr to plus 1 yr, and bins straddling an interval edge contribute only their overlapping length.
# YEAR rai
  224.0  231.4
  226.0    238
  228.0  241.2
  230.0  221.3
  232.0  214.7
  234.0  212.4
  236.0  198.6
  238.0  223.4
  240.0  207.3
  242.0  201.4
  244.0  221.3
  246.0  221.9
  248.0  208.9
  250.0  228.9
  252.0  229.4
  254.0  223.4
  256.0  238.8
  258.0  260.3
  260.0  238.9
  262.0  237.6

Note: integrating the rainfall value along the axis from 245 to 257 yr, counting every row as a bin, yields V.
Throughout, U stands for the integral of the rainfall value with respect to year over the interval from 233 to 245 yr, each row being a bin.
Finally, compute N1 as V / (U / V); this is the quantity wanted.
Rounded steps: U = 2529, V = 2703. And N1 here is 2888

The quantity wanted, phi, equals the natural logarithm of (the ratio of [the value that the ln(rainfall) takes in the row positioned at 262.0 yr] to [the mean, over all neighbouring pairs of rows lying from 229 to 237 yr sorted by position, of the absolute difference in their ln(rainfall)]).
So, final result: 5.02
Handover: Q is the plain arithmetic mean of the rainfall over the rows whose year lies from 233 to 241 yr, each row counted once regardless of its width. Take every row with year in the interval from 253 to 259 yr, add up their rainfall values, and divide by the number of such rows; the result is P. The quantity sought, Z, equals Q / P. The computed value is 0.87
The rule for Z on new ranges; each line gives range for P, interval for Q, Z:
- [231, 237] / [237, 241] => 1.03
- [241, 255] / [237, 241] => 0.98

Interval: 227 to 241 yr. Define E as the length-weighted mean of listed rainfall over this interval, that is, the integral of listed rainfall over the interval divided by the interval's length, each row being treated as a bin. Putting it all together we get 217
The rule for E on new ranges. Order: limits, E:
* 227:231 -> 231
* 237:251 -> 216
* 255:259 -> 250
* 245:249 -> 215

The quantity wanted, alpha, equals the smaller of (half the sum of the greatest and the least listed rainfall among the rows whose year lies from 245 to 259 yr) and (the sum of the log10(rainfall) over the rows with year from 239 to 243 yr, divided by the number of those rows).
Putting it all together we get 2.31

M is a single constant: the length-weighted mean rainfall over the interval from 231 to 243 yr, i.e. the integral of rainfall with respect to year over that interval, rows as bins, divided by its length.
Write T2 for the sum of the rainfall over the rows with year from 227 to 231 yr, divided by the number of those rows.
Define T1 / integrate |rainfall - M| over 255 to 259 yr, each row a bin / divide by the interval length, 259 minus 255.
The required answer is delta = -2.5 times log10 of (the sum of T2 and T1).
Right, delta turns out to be -6.08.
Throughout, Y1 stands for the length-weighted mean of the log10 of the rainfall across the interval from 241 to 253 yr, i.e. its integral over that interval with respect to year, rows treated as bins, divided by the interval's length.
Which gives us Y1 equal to 2.34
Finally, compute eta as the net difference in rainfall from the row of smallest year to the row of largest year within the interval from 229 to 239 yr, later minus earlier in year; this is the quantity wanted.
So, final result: 2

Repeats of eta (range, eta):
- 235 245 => 23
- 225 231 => -17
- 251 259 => 31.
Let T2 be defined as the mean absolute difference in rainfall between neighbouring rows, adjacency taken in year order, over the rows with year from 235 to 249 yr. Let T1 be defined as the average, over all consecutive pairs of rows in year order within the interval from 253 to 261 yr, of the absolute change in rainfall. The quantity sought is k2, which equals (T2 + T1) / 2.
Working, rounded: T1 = 19.4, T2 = 13.4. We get 16.4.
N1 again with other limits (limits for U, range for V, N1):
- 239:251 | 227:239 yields 2668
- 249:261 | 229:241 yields 2300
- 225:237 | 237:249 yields 2487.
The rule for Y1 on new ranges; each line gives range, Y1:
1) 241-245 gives 2.32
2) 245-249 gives 2.33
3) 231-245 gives 2.32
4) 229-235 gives 2.33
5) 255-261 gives 2.39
